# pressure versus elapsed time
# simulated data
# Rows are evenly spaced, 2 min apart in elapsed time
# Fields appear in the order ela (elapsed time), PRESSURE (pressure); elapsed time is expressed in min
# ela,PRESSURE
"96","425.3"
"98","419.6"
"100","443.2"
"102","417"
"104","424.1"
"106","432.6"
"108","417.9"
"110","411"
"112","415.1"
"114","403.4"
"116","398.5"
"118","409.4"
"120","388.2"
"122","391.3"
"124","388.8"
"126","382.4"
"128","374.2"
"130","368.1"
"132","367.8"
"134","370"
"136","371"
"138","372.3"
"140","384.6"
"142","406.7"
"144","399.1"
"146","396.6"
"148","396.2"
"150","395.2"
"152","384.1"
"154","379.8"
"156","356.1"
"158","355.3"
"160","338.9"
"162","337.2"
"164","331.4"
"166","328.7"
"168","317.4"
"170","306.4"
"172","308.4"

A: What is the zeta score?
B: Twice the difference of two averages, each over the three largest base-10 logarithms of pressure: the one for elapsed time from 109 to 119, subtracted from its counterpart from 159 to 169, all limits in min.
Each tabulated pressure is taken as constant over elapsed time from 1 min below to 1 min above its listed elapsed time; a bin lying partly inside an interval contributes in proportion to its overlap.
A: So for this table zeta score -0.18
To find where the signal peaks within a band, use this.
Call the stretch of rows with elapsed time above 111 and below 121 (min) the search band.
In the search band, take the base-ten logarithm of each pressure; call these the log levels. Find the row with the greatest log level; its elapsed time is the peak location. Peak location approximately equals 112 min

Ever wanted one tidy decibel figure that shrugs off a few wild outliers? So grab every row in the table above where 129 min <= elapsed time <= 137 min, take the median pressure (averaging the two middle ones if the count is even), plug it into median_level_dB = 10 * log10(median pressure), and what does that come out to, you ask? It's 25.67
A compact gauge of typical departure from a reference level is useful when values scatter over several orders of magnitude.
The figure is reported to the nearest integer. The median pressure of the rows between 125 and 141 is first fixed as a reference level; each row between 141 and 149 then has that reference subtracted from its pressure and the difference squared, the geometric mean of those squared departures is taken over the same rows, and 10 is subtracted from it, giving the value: 758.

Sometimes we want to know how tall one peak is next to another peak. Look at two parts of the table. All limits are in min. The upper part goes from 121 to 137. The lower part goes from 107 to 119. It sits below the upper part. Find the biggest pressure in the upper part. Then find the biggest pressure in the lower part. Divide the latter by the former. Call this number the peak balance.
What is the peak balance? 1.07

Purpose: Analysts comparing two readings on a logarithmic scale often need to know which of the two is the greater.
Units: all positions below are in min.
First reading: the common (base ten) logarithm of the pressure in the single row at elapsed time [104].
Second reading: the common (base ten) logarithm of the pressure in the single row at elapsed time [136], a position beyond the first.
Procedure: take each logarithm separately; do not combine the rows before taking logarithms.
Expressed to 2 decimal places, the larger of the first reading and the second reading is 2.63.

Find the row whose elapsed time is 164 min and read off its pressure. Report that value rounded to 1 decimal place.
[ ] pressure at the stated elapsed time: 331.4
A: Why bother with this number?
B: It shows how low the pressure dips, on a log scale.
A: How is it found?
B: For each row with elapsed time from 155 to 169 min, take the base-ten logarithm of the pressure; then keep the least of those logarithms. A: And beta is 2.50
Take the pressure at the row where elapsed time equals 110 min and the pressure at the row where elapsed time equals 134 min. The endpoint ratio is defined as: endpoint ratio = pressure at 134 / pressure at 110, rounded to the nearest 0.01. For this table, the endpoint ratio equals 0.90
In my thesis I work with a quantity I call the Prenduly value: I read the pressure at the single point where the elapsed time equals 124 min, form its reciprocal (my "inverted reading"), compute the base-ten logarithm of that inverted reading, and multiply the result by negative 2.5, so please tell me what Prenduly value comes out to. 6.47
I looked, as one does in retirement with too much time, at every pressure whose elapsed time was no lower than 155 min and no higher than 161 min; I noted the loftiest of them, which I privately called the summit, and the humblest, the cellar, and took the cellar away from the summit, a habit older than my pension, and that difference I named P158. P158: 17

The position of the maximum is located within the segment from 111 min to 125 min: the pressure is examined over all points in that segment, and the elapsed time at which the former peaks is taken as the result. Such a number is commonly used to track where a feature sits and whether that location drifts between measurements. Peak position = 112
